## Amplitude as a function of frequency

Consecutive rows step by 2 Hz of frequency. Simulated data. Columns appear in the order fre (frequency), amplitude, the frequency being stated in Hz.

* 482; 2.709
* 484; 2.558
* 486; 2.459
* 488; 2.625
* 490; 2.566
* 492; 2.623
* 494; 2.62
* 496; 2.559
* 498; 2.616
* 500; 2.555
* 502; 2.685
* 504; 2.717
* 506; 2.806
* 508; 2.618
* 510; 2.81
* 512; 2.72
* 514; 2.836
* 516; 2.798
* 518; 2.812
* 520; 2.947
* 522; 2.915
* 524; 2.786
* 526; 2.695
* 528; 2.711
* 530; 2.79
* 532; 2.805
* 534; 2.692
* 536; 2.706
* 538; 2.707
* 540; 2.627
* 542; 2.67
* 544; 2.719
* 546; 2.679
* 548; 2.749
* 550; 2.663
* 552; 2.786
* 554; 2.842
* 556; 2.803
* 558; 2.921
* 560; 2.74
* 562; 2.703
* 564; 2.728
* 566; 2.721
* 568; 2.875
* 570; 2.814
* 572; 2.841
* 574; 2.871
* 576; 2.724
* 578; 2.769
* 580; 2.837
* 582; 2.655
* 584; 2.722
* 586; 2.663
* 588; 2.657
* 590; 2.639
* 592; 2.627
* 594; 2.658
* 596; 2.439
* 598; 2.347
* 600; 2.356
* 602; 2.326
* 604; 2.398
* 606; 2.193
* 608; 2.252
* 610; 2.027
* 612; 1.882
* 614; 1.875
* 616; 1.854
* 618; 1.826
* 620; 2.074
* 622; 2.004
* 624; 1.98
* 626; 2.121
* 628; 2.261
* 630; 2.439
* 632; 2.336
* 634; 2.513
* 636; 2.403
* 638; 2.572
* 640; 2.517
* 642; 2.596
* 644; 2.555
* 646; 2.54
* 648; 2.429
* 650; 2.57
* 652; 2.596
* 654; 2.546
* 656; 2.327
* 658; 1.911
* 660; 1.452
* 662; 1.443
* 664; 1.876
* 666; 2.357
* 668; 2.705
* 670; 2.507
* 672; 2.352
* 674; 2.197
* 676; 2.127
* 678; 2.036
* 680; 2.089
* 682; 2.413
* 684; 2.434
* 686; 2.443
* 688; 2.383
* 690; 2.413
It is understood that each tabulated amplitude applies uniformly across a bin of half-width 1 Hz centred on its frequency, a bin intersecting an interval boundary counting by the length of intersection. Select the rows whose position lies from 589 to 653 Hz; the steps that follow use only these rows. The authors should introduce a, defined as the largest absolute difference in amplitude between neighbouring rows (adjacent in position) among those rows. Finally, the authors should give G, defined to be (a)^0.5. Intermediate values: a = 0.25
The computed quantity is 0.498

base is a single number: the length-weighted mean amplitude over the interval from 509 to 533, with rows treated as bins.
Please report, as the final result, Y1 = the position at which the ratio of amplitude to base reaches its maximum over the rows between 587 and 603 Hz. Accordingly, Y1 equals 594 Hz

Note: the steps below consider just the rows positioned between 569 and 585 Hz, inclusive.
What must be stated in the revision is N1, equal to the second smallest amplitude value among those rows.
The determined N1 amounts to 2.722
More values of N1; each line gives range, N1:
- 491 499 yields 2.616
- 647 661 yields 1.911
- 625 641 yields 2.261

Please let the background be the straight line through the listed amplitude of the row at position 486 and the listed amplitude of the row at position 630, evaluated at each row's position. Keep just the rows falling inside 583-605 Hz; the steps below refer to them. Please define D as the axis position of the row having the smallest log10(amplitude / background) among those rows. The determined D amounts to 602 Hz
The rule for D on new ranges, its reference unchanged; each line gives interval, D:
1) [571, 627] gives 618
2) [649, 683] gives 662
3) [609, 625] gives 618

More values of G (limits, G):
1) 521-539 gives 0.359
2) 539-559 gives 0.351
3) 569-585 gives 0.427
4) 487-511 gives 0.438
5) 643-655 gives 0.375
